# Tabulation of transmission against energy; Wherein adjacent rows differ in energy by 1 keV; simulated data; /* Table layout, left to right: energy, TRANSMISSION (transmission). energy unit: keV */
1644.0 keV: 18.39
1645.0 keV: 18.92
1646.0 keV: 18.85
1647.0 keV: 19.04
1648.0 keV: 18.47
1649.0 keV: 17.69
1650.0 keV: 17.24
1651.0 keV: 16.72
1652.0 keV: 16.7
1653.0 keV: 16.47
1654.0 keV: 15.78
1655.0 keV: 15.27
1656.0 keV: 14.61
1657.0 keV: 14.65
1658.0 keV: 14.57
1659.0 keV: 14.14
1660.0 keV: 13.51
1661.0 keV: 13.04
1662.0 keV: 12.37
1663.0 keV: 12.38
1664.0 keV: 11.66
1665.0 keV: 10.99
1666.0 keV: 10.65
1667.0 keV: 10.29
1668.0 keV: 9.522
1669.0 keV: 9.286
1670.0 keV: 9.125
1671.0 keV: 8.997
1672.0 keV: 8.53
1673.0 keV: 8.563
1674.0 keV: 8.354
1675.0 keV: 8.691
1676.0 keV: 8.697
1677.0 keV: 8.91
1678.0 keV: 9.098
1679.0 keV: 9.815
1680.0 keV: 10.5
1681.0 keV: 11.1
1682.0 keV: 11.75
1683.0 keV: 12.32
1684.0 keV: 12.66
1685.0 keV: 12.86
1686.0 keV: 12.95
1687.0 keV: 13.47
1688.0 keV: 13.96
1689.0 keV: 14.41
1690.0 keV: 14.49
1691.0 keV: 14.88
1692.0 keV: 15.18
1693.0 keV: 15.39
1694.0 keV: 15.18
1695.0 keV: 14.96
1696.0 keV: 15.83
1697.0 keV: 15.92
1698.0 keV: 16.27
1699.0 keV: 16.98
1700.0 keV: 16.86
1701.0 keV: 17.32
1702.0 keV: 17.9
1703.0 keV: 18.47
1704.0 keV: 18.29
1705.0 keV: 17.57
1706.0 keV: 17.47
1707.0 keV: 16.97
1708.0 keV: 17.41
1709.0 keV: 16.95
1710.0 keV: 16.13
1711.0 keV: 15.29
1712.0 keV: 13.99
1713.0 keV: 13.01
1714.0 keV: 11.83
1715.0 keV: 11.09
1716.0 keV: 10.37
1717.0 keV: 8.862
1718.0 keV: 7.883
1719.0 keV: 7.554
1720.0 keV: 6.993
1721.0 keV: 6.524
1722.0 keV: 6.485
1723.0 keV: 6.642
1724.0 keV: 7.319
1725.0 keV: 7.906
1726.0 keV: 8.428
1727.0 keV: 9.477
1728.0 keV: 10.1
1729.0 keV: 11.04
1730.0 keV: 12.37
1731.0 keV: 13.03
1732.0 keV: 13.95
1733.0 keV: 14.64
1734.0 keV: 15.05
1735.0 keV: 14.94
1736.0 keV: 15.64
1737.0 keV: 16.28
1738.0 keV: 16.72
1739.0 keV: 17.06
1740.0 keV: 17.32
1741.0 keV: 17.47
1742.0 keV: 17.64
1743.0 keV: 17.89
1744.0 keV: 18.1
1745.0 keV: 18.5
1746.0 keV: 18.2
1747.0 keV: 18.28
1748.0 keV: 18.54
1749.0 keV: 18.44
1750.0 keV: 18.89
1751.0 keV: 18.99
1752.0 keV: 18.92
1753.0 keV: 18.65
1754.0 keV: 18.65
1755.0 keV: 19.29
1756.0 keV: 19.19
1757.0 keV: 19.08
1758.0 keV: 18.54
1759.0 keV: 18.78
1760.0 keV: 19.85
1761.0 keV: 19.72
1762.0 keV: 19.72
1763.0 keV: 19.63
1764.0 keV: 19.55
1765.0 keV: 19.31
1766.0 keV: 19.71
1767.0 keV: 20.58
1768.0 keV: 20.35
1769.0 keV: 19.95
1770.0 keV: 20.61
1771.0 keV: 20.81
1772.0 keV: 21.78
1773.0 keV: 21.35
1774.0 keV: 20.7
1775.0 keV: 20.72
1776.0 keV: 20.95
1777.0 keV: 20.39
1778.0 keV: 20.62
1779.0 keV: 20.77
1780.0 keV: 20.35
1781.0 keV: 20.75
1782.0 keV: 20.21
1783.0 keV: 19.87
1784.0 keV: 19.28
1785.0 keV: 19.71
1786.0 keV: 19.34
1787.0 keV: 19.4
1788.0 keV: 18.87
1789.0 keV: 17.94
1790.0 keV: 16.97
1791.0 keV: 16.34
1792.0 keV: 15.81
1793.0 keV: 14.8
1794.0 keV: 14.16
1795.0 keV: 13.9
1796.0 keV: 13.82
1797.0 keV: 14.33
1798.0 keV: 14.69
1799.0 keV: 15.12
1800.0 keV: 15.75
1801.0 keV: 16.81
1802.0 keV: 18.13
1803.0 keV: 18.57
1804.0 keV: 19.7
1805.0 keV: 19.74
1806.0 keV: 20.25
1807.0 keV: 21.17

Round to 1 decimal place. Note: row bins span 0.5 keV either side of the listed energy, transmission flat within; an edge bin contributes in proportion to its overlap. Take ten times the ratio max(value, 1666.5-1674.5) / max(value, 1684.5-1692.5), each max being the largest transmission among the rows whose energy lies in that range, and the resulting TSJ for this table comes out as 6.8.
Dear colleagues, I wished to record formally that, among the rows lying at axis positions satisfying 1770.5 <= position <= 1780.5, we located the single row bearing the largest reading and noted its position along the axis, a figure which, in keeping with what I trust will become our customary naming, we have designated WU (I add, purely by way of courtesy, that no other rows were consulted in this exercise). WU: 1772.0 keV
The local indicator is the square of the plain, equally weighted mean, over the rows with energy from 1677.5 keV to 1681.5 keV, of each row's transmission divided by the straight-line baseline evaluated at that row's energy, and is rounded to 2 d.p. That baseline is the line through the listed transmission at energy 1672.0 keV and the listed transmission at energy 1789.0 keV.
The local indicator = 1.23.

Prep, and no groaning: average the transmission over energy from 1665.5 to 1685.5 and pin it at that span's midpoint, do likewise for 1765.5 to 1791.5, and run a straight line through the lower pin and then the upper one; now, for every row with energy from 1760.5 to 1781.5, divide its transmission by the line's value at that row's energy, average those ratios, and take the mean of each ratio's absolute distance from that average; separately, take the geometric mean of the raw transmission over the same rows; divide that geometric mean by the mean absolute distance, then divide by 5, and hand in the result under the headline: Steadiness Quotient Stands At 192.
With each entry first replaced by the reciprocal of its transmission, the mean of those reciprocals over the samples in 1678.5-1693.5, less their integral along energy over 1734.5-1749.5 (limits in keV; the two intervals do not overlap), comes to -0.79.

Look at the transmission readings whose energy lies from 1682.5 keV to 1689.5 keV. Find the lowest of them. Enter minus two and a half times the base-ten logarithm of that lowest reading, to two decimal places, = -2.73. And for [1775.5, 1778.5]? -3.27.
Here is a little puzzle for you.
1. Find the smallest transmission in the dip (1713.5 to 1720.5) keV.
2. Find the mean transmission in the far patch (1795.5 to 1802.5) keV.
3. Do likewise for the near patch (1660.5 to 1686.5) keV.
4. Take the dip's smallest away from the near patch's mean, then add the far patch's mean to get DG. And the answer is 19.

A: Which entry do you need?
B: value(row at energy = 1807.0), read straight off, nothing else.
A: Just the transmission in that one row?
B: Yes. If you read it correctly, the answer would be 21.17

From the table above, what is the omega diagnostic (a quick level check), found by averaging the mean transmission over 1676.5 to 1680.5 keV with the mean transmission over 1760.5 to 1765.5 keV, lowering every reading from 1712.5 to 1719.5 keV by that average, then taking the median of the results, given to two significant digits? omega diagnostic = -4.2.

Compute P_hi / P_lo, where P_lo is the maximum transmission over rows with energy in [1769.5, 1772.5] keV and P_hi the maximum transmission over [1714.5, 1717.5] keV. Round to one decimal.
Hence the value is 0.5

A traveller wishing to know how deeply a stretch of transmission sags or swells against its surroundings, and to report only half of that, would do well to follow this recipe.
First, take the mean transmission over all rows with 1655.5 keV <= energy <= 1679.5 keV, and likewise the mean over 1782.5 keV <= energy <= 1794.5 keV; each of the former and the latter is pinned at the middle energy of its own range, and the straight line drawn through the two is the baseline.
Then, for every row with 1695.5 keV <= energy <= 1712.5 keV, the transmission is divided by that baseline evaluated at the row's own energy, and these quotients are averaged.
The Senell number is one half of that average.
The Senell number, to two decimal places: 0.65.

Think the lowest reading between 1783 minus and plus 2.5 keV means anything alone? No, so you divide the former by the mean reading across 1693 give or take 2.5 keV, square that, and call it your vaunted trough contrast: 1.6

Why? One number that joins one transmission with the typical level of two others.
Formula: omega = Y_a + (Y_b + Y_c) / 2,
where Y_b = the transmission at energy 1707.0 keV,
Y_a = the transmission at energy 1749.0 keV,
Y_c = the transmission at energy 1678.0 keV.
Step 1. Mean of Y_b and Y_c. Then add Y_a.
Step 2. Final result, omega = 31.5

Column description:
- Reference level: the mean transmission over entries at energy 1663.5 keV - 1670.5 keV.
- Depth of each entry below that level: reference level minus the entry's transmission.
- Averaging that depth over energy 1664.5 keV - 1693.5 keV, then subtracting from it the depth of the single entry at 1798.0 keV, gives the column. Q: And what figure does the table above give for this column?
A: 3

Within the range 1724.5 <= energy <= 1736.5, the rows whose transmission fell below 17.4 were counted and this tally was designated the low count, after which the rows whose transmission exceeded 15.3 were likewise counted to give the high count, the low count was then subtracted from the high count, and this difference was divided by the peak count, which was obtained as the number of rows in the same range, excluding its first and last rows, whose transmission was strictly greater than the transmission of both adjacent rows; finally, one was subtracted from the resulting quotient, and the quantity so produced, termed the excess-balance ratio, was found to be -12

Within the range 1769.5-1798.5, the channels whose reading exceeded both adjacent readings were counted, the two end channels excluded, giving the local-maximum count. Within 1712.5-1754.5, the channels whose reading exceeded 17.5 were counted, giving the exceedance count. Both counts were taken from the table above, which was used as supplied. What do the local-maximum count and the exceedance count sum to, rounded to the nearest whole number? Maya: 19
